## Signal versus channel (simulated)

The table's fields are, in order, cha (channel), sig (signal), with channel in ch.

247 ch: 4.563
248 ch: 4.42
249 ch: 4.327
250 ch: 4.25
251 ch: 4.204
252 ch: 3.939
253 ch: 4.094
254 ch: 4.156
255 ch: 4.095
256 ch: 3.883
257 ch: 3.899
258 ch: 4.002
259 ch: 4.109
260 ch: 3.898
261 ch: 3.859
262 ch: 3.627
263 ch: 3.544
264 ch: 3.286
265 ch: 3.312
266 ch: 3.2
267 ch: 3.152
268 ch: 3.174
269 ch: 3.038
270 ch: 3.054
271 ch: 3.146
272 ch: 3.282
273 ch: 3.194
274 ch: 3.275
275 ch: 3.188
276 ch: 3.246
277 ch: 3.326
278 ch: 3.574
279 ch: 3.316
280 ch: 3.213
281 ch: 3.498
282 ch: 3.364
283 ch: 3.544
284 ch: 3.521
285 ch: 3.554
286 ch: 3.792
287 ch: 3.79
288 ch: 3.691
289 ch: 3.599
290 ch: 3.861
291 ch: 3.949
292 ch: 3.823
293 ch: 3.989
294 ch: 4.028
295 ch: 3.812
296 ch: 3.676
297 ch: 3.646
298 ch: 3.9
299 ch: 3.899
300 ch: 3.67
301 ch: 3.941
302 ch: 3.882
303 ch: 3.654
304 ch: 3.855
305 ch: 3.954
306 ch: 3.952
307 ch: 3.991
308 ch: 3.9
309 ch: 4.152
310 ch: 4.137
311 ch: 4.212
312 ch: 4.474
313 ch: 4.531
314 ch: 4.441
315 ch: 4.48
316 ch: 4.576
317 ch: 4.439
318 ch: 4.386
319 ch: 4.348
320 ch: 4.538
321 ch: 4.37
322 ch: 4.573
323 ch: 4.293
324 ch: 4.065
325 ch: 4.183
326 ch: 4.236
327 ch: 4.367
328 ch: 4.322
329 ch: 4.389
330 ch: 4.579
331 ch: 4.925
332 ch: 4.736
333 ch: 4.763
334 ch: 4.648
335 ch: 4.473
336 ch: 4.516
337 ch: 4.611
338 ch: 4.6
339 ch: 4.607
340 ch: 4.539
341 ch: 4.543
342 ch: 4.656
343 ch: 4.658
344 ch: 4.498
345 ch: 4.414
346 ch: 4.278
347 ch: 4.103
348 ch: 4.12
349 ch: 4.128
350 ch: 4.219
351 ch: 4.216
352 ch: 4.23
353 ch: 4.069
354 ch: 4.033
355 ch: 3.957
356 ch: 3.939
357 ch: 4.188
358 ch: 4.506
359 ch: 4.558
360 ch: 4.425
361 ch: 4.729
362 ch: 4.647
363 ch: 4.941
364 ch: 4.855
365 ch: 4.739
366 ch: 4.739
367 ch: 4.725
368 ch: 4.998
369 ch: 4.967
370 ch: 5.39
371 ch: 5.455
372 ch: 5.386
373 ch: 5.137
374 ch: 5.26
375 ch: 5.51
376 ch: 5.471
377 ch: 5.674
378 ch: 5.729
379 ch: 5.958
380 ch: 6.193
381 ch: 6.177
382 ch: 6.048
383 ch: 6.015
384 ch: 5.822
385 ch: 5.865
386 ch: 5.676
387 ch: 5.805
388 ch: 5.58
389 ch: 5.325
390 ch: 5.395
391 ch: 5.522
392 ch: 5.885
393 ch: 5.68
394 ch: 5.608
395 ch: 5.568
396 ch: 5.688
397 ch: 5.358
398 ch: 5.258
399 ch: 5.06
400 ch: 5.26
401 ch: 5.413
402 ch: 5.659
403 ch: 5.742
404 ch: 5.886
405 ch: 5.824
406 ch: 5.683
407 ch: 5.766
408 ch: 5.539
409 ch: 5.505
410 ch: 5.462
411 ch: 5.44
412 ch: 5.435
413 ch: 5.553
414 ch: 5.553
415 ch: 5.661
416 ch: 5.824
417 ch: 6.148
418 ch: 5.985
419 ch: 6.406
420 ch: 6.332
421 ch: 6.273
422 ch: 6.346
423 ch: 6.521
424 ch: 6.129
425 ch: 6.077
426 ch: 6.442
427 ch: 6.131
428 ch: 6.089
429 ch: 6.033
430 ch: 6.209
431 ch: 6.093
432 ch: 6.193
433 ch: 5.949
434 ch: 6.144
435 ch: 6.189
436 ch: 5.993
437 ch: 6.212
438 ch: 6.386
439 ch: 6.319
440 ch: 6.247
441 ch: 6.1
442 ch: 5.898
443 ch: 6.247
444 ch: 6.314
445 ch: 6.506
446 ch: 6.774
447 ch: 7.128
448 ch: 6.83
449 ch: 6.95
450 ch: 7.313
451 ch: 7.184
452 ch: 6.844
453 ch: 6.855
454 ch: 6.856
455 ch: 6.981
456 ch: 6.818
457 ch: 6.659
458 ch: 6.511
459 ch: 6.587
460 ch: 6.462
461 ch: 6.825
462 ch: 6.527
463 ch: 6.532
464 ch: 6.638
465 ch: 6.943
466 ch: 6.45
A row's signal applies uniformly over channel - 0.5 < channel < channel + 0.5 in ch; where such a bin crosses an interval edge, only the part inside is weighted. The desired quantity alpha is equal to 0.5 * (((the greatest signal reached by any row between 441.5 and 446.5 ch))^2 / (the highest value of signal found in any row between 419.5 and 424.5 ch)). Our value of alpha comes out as 3.5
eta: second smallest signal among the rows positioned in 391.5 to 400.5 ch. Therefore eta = 5.258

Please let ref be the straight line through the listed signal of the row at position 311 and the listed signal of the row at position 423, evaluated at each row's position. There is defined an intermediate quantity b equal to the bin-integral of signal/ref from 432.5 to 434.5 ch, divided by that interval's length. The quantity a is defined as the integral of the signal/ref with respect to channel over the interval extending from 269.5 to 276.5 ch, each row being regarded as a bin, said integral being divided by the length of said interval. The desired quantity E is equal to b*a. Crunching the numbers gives 0.84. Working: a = 0.93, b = 0.90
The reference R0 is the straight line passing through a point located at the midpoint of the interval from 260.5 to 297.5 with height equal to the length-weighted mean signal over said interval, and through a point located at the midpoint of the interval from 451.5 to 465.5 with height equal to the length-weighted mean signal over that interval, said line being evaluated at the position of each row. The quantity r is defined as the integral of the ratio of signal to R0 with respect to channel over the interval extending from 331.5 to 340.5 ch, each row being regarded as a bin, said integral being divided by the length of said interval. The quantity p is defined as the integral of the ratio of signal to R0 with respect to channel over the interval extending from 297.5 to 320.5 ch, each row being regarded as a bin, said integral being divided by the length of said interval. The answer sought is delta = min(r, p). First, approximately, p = 1.03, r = 1.02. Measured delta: 1.02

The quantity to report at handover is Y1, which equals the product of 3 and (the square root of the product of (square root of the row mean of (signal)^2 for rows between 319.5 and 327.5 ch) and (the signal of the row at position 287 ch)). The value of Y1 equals 12.2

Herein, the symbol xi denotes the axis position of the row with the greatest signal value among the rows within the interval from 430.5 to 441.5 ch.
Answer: 438 ch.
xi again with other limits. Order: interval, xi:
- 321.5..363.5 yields 363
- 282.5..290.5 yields 290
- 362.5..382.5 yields 380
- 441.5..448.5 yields 447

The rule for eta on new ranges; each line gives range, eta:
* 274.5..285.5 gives 3.213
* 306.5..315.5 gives 3.991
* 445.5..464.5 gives 6.511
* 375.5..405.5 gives 5.258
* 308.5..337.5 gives 4.137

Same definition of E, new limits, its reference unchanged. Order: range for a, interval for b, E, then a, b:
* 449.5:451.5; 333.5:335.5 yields 0.99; 1.02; 0.97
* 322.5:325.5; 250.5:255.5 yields 1.27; 0.93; 1.36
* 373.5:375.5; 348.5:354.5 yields 0.80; 0.98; 0.82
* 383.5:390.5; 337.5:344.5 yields 0.93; 0.98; 0.95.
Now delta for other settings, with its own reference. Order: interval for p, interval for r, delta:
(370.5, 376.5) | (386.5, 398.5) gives 1.00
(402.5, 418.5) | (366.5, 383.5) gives 0.97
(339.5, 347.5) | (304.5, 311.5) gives 0.96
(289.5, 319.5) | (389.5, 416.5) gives 0.97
